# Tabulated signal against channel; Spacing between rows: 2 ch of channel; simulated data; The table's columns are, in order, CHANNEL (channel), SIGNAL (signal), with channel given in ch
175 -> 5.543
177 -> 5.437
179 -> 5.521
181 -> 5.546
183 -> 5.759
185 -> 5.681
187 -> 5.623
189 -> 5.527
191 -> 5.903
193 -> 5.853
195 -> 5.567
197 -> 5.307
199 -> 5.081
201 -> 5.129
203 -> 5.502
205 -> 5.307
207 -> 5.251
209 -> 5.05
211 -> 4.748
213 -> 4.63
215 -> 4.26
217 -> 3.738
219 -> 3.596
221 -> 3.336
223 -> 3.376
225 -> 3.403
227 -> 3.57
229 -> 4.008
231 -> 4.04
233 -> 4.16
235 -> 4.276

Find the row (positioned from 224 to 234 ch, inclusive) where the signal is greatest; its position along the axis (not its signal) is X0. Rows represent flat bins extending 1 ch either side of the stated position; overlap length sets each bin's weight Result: 233 ch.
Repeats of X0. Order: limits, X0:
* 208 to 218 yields 209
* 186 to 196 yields 191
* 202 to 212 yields 203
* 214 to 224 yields 215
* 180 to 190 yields 183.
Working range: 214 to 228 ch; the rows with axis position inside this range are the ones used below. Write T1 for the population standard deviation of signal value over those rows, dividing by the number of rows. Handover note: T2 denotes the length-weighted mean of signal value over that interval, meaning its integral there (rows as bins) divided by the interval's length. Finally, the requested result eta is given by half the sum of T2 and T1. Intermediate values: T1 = 0.30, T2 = 3.6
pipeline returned 1.95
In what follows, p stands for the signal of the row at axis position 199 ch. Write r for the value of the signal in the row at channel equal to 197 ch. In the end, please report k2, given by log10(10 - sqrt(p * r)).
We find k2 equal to 0.68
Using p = 5.081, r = 5.307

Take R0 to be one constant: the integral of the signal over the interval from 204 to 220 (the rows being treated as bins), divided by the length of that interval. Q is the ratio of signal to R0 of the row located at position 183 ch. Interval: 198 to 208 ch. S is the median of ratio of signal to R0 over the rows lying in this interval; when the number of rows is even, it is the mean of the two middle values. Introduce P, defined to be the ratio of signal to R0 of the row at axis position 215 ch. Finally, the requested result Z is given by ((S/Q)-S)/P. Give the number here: -0.25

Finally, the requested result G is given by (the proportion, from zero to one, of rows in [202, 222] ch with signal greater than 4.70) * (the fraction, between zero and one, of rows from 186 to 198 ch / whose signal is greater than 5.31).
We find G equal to 0.42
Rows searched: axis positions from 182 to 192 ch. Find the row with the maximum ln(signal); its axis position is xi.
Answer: 191 ch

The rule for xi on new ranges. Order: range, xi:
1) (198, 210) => 203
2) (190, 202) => 191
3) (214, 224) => 215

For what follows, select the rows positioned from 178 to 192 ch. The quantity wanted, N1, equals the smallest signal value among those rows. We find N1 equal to 5.521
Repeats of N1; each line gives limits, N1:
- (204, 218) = 3.738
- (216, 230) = 3.336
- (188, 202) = 5.081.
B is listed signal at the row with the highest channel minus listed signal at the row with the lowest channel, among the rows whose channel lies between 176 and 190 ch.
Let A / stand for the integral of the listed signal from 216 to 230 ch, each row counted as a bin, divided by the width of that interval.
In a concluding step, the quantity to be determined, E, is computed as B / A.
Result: 0.03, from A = 3.6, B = 0.1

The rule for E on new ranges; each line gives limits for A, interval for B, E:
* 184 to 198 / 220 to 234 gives 0.15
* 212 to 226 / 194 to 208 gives -0.08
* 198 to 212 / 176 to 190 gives 0.02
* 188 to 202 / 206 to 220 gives -0.30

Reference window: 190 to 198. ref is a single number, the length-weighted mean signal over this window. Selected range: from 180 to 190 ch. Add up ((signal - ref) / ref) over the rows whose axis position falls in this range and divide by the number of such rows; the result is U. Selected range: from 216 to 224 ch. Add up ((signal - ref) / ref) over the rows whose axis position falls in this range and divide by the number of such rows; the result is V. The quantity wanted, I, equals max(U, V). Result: -0.01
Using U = -0.01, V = -0.38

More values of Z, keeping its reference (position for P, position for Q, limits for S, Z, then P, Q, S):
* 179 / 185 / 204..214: -0.18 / 1.2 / 1.24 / 1.10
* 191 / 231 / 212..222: 0.08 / 1.3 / 0.88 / 0.82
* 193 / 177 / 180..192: -0.15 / 1.3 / 1.19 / 1.24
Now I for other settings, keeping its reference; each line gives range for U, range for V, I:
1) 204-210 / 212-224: -0.08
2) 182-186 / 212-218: 0.01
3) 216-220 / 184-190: -0.01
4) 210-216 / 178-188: -0.01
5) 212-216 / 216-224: -0.21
